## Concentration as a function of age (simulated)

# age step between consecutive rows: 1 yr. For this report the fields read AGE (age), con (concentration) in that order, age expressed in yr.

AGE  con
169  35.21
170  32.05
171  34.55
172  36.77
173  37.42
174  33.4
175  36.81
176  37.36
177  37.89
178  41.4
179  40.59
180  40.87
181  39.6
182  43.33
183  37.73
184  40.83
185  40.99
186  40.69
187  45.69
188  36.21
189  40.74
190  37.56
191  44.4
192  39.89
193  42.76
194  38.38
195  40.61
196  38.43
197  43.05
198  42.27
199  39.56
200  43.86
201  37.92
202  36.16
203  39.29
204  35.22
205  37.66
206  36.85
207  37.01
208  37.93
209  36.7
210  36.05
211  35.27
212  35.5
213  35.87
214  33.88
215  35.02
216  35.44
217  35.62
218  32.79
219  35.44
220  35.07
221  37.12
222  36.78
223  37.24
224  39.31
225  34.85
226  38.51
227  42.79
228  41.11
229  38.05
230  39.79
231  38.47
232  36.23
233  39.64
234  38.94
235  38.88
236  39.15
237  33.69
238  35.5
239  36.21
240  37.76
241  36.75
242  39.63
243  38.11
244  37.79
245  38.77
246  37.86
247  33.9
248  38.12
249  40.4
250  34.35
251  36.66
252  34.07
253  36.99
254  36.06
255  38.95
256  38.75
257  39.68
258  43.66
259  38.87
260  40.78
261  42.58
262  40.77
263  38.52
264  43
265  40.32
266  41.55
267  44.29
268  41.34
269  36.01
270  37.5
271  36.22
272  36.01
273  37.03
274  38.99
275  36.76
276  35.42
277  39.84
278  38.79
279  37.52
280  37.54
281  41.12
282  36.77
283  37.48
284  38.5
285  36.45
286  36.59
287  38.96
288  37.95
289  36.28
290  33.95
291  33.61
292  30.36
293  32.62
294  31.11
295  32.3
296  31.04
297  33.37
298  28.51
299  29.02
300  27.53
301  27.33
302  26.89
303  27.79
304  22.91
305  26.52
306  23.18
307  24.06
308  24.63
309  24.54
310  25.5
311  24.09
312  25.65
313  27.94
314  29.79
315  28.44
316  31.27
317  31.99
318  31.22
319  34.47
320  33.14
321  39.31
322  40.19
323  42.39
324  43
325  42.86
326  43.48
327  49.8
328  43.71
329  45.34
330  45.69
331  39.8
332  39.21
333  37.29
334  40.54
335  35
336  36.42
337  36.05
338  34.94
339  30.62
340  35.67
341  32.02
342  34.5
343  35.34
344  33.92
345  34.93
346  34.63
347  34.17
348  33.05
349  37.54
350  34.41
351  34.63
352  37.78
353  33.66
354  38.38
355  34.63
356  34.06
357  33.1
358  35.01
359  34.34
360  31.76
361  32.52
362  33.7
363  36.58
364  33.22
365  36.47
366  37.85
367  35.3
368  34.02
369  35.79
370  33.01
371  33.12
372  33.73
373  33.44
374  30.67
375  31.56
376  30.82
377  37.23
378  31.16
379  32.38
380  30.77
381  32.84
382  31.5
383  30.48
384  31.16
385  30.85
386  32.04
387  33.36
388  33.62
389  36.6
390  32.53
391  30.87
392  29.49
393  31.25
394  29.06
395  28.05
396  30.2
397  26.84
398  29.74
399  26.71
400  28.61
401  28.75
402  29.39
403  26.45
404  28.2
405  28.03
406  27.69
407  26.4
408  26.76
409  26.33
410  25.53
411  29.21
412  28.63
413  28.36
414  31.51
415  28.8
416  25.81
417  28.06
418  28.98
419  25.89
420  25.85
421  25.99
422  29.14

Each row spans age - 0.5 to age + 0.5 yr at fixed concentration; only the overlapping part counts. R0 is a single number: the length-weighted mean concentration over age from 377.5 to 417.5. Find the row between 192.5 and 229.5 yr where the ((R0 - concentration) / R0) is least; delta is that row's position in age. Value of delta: 200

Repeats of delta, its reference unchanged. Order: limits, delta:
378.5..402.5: 389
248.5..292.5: 267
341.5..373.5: 354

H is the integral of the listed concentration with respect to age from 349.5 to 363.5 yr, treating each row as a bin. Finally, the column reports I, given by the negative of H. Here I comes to -485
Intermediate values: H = 485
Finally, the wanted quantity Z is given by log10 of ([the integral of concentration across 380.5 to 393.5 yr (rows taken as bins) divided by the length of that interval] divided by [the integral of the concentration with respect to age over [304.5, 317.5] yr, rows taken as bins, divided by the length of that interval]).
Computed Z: 0.08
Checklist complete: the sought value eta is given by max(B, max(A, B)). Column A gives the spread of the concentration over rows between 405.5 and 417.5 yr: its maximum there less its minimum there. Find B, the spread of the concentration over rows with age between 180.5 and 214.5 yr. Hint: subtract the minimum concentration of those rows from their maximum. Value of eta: 12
